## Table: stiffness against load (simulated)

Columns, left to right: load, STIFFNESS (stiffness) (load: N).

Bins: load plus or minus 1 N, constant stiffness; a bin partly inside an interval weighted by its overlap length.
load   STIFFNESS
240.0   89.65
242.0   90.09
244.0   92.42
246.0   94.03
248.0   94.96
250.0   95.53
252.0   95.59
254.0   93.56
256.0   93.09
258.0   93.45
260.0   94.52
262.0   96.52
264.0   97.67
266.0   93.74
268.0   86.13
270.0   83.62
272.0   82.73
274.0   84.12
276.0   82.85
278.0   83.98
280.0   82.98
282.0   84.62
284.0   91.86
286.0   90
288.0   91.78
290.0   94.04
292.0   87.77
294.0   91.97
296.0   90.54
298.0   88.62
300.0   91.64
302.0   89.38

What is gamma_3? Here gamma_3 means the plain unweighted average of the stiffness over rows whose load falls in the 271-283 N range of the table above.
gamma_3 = 83.5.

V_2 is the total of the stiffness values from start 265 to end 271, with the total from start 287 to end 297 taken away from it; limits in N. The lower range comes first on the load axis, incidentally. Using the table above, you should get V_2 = -193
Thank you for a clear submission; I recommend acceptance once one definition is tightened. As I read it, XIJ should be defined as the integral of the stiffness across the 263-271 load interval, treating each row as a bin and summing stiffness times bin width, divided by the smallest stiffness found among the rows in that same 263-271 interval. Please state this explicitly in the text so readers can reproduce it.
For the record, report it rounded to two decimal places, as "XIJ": 8.64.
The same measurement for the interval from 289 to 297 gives 8.30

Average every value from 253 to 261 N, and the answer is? 94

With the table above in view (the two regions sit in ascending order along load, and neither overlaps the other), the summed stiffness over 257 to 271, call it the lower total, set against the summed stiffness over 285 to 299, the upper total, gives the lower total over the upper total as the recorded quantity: 1.02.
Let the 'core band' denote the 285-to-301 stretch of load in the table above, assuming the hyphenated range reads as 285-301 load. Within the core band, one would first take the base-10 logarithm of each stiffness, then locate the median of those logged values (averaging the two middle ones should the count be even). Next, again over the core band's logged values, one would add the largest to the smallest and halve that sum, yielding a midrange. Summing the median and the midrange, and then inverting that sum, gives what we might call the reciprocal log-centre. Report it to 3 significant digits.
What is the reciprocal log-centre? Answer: 0.255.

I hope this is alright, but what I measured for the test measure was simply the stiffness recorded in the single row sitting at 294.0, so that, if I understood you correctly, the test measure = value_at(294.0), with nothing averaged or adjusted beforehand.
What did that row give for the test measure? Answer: 91.97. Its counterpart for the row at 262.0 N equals 96.52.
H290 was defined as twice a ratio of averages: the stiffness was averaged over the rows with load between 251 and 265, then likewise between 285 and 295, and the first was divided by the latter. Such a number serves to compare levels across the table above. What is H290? 2.08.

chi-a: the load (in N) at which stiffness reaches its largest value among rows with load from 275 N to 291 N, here 290.0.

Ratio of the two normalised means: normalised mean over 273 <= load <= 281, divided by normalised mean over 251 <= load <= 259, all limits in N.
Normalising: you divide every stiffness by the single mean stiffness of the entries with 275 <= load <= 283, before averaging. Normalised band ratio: 0.89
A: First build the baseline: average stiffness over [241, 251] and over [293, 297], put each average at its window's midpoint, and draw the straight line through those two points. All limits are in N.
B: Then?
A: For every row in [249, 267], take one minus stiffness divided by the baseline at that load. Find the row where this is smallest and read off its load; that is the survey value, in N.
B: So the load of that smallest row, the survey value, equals 264.0 N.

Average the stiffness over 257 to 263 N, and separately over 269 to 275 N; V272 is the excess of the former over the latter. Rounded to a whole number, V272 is 11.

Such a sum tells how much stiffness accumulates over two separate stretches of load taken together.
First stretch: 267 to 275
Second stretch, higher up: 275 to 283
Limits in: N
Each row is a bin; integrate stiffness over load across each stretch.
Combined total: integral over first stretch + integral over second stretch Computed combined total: 1342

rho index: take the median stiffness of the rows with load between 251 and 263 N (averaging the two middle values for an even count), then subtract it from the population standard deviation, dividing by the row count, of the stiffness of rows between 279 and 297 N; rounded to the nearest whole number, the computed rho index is -91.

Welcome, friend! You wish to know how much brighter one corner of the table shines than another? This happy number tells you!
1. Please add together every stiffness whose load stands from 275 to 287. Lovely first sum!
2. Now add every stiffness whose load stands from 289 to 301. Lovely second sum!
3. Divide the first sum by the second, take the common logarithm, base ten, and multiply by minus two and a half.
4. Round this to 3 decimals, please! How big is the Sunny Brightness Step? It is 0.058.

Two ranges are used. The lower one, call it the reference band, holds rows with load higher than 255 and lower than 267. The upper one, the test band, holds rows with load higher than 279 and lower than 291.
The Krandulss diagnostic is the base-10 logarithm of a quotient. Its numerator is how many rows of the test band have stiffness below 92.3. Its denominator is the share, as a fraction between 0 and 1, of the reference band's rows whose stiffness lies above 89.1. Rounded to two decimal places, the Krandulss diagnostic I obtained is 0.70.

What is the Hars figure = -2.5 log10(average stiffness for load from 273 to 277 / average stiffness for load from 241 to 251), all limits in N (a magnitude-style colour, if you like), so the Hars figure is 0.12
